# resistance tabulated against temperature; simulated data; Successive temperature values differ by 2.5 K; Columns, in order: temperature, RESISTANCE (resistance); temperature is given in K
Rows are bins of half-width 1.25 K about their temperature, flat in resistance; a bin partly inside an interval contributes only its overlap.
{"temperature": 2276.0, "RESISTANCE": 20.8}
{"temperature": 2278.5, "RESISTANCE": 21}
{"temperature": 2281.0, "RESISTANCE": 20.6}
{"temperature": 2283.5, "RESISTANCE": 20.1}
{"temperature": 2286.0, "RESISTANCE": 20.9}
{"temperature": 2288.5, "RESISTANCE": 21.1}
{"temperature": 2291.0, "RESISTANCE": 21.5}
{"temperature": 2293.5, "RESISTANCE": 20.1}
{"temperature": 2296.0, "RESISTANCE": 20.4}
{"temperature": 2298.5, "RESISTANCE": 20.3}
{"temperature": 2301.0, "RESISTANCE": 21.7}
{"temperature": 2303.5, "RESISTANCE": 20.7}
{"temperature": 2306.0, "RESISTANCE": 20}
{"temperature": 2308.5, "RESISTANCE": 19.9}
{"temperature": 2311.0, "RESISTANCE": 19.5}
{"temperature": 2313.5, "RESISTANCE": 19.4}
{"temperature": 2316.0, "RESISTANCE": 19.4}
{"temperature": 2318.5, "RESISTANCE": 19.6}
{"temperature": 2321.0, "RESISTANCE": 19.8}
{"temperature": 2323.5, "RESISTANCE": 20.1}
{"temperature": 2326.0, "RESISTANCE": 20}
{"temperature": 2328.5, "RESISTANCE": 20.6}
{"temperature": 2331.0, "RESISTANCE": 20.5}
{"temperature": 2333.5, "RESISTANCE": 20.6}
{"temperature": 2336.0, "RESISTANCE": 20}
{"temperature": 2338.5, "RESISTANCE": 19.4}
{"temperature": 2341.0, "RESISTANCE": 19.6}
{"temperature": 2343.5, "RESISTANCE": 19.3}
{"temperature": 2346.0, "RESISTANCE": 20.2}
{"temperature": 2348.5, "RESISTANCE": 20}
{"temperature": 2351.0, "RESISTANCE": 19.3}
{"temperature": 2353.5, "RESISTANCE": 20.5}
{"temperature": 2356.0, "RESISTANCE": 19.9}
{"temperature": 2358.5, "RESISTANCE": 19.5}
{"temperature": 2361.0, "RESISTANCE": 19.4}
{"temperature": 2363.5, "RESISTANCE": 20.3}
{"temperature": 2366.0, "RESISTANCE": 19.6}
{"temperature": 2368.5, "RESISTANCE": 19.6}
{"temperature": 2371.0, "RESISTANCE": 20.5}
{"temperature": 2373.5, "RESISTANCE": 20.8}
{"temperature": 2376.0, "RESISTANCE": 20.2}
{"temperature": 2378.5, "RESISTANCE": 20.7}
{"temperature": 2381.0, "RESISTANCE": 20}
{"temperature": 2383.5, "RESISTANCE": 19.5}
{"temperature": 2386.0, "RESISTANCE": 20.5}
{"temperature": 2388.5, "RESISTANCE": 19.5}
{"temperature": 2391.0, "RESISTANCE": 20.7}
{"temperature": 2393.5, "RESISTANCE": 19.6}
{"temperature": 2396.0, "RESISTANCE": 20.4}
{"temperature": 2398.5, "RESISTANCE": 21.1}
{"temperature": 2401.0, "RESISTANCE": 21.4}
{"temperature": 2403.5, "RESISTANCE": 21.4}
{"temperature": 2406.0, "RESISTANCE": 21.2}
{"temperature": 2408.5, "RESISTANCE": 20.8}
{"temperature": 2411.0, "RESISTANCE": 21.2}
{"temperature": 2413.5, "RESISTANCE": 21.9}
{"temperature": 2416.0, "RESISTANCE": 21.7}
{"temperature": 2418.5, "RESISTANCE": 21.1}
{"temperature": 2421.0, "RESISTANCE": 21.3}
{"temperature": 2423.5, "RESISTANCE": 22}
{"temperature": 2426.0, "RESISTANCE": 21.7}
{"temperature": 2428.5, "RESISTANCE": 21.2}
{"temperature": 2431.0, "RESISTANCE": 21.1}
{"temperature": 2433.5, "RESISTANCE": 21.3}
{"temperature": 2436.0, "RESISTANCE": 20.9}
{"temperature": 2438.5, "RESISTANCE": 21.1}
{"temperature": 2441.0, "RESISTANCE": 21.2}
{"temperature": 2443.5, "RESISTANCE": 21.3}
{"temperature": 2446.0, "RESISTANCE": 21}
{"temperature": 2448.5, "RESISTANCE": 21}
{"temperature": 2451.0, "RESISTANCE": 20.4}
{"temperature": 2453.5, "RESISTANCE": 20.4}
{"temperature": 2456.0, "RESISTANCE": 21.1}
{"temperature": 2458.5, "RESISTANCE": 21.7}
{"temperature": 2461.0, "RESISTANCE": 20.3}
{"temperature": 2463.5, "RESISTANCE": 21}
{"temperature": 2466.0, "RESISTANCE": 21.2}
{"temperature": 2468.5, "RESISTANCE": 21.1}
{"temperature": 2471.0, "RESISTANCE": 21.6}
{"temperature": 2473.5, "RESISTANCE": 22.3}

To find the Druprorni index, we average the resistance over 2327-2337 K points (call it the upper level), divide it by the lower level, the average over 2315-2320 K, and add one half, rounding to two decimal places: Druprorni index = 1.55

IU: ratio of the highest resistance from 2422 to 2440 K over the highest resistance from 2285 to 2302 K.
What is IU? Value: 1.01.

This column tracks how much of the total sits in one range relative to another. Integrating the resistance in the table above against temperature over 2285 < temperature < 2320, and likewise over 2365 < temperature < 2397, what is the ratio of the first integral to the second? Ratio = 1.1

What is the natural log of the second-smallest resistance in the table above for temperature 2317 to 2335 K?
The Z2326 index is 2.99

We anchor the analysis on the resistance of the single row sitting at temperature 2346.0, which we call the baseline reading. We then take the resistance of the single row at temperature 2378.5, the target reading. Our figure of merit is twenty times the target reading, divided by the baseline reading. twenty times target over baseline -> 20.5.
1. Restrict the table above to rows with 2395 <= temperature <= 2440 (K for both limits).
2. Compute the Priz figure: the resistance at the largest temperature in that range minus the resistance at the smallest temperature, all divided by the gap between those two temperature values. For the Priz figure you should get 0.016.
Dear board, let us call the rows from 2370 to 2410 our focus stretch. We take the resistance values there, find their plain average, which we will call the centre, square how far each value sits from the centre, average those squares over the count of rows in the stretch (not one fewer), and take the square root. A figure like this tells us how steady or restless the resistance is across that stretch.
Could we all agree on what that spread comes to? 0.61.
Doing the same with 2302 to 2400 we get 0.50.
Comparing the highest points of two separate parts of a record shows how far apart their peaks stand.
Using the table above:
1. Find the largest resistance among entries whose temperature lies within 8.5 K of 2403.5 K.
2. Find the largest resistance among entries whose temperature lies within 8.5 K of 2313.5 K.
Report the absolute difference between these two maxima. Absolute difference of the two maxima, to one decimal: 1.4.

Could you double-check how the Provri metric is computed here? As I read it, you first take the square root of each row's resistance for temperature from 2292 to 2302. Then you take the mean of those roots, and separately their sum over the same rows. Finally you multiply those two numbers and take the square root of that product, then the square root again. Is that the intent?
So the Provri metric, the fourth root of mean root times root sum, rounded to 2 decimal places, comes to 3.01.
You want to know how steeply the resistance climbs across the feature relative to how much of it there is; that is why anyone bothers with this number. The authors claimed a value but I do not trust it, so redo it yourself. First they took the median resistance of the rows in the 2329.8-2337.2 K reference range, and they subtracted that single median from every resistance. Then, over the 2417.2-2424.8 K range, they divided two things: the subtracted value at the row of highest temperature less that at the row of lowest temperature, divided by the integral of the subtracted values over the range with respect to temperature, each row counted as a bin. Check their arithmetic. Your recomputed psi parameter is 0.12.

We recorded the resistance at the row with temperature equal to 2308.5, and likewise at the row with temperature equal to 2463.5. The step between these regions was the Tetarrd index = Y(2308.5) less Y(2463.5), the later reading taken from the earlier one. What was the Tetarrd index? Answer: -1.1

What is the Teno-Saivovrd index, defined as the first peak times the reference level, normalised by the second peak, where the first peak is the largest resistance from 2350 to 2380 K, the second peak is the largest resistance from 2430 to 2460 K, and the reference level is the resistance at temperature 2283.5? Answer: 19.3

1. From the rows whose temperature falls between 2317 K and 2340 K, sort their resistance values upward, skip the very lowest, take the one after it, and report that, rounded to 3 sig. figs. 19.6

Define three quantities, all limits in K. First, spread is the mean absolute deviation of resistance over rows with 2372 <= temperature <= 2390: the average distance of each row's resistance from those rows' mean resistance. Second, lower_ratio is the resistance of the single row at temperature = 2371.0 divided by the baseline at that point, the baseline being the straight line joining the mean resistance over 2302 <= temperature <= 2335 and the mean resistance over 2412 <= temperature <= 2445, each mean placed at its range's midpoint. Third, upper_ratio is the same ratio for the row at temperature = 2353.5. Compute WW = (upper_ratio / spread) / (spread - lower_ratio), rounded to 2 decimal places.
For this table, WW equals -4.14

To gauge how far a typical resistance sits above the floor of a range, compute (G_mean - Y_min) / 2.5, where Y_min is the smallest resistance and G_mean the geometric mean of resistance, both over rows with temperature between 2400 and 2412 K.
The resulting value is 0.16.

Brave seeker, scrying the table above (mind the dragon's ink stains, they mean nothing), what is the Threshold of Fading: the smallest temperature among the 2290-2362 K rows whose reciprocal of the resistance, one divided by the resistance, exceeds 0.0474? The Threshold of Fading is 2293.5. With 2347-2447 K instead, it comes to 2348.5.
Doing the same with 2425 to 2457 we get 2436.0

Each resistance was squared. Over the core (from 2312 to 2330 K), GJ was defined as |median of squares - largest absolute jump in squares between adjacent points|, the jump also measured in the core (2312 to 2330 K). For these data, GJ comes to 368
